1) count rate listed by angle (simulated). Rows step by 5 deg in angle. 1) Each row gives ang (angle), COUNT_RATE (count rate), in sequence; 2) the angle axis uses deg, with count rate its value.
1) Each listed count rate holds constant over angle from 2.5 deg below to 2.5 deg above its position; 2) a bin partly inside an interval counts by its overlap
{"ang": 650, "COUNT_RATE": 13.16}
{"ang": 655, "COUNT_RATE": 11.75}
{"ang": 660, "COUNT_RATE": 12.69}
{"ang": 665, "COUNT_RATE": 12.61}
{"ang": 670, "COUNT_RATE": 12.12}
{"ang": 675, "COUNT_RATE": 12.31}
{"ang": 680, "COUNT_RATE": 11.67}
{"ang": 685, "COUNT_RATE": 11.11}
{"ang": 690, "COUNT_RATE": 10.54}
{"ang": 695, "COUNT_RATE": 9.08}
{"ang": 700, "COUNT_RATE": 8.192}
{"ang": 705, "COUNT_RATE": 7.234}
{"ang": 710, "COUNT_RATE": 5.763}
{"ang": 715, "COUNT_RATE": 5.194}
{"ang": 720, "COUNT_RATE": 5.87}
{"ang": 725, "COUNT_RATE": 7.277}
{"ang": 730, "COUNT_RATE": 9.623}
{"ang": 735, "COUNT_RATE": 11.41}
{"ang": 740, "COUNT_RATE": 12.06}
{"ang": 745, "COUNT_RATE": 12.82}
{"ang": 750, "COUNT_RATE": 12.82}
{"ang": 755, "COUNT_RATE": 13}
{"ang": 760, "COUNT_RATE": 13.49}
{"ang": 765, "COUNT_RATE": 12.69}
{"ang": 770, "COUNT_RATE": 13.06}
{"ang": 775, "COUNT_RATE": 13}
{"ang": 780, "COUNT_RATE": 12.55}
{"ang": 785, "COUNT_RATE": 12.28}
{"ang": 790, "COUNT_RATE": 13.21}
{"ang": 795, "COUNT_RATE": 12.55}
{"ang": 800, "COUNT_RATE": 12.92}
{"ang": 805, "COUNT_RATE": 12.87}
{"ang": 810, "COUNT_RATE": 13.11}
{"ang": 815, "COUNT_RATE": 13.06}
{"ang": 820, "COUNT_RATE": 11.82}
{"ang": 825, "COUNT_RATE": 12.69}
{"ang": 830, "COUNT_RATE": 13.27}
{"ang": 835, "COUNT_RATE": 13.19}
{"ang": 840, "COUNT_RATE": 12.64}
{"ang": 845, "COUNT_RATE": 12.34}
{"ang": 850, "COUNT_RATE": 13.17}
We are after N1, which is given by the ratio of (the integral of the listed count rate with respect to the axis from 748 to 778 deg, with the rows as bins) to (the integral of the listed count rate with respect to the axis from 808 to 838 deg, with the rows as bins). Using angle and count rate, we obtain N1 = 1.0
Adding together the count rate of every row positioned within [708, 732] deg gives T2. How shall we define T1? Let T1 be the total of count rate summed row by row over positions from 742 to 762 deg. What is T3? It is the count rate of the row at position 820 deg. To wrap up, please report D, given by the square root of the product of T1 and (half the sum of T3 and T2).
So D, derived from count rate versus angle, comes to 34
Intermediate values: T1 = 52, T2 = 33.7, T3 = 11.82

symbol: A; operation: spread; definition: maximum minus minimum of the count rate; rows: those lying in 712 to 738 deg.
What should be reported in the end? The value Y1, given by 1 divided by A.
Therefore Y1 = 0.2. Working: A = 6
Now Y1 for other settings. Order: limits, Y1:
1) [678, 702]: 0.3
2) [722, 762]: 0.2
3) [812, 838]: 0.7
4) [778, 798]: 1.1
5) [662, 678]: 2.0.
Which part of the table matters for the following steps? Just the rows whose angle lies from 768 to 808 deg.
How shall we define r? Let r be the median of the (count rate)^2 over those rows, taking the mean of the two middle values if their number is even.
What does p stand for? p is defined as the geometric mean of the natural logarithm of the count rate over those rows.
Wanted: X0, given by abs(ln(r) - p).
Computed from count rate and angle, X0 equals 2.56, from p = 2.55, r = 166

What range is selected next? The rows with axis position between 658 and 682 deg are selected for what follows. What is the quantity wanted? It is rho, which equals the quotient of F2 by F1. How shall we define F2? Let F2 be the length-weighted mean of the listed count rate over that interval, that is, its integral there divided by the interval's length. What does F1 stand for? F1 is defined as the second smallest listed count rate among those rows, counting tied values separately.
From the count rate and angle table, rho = 1.01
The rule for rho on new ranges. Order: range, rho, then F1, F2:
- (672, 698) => 1.04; 10.54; 10.9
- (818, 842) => 1.01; 12.64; 12.7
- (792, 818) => 1.00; 12.87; 12.9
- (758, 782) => 1.02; 12.69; 13.0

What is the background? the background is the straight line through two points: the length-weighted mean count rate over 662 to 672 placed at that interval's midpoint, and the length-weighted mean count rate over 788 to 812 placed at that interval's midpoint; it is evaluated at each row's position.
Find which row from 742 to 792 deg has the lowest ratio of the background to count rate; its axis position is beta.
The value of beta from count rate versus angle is 760 deg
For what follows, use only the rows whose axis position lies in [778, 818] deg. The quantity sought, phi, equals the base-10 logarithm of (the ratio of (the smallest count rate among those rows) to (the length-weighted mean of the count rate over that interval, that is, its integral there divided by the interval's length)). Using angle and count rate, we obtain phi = -0.02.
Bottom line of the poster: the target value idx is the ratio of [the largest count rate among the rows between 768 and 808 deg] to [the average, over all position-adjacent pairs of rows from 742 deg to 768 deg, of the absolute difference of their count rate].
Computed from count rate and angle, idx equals 36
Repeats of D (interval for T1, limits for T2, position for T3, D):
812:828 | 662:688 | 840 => 37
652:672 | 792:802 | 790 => 31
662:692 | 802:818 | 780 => 43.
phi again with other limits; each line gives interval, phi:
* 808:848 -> -0.03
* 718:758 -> -0.26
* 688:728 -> -0.15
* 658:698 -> -0.10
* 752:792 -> -0.02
